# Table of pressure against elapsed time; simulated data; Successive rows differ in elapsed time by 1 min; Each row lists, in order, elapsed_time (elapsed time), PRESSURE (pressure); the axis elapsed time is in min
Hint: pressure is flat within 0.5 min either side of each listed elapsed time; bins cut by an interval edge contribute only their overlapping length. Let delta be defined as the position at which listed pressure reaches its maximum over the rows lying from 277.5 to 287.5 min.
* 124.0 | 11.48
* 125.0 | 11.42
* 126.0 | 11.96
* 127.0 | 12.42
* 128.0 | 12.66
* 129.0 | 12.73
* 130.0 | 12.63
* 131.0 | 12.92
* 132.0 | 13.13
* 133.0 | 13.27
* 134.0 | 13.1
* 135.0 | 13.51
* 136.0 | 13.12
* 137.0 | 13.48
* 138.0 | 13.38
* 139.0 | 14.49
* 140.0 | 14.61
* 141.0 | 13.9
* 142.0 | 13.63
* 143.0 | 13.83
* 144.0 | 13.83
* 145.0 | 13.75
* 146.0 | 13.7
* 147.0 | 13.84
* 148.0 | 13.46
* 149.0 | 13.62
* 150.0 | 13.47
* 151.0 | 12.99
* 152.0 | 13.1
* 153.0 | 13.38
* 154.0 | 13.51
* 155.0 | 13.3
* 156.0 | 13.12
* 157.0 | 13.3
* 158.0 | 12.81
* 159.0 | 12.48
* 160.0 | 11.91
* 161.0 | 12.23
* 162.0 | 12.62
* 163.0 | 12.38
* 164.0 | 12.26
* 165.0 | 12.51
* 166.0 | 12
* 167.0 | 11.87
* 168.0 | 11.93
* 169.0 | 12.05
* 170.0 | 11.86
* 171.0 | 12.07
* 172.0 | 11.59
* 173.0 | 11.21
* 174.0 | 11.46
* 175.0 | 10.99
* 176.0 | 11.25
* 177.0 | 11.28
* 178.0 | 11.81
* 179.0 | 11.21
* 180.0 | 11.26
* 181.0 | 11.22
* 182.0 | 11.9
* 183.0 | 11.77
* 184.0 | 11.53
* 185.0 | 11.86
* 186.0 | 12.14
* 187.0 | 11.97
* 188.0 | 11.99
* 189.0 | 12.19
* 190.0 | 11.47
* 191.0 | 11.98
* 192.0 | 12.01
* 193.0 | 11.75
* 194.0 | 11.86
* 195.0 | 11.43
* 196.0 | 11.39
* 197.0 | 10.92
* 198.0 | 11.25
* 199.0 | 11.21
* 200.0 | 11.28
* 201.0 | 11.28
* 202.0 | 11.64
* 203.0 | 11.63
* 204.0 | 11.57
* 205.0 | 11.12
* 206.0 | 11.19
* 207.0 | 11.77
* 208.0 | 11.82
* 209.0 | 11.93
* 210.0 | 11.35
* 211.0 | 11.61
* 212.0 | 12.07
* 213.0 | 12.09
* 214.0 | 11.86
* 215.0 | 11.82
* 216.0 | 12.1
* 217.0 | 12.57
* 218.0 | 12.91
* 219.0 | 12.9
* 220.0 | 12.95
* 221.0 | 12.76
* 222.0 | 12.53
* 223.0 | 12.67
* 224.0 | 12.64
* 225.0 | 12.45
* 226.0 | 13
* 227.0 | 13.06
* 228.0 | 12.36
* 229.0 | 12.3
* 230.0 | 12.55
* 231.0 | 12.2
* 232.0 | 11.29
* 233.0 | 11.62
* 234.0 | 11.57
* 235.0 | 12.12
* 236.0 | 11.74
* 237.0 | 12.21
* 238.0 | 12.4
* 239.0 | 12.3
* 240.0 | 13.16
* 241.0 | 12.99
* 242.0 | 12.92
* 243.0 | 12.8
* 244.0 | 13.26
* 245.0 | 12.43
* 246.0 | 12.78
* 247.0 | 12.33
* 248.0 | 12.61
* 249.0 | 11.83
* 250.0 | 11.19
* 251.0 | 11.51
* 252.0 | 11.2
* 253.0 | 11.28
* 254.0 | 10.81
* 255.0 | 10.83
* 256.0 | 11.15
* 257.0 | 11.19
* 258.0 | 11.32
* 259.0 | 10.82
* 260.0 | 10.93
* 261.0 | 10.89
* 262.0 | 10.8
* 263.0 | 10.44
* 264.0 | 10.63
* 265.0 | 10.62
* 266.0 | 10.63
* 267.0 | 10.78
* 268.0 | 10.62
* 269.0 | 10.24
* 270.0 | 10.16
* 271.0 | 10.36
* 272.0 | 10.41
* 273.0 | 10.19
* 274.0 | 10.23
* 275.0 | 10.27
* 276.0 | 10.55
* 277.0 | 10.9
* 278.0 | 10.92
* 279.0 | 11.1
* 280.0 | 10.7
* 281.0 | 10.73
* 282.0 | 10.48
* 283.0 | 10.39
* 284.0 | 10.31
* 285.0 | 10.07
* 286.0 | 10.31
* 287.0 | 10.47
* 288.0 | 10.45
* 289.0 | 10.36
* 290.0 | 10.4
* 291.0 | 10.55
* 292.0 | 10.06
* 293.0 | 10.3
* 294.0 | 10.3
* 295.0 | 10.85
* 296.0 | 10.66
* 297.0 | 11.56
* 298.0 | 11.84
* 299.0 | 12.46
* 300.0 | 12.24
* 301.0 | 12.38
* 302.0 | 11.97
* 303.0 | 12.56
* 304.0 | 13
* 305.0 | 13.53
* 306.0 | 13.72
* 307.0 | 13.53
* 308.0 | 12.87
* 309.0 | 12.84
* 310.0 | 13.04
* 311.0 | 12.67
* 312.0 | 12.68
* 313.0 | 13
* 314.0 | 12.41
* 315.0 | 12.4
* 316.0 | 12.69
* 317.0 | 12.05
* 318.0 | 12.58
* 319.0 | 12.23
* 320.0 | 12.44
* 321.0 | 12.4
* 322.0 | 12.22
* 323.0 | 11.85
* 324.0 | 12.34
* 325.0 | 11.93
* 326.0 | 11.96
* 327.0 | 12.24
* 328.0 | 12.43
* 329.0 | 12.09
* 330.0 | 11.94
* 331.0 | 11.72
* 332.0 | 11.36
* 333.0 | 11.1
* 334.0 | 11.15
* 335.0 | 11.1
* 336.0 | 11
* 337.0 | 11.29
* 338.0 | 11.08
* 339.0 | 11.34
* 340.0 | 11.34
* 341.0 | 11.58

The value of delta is 279.0 min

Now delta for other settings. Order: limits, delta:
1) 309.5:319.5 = 310.0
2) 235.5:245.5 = 244.0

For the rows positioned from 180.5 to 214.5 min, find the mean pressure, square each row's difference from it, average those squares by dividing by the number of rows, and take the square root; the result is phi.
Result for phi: 0.3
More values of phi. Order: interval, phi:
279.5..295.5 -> 0.2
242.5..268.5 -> 0.8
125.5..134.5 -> 0.4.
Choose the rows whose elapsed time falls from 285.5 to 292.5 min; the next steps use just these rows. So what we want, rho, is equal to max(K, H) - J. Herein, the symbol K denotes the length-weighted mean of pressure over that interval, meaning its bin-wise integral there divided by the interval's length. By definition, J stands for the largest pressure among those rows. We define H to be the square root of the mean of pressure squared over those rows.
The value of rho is -0.18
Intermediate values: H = 10.4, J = 10.55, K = 10.4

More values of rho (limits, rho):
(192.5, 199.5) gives -0.45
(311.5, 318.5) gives -0.45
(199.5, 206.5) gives -0.25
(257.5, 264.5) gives -0.48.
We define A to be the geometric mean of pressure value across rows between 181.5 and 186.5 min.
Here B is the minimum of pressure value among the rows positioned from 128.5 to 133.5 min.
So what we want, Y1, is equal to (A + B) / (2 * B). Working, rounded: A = 11.8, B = 12.63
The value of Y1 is 0.97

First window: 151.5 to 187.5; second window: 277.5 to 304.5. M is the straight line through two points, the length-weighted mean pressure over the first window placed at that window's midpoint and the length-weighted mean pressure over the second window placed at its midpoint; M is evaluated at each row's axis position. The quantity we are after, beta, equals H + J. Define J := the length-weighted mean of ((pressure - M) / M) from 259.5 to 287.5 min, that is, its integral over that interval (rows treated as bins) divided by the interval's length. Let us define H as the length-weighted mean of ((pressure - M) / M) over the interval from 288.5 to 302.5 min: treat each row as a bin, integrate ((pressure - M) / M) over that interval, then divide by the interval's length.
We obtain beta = -0.04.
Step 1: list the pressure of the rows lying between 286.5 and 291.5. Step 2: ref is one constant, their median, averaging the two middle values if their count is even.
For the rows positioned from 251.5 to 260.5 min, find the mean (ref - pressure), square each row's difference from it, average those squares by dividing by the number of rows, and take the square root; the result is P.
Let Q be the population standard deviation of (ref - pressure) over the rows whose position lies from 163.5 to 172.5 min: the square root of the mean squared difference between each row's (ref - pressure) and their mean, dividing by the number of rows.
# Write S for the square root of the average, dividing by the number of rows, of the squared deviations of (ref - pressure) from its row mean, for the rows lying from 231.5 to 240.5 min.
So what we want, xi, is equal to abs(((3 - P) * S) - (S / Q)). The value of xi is 0.67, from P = 0.20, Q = 0.25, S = 0.53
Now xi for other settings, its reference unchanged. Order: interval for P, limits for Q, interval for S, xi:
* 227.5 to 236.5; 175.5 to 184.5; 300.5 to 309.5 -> 0.61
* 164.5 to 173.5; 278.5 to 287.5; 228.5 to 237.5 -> 0.34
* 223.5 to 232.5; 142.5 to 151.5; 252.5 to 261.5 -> 0.27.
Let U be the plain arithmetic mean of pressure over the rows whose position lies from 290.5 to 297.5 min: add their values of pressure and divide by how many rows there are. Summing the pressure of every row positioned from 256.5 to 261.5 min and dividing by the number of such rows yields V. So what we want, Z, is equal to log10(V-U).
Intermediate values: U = 10.6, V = 11.0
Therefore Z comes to -0.38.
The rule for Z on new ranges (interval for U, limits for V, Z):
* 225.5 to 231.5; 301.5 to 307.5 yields -0.32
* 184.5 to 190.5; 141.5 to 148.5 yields 0.25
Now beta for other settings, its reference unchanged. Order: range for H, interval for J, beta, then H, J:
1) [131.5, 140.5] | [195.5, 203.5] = 0.05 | 0.10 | -0.04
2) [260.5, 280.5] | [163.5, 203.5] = -0.08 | -0.06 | -0.03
